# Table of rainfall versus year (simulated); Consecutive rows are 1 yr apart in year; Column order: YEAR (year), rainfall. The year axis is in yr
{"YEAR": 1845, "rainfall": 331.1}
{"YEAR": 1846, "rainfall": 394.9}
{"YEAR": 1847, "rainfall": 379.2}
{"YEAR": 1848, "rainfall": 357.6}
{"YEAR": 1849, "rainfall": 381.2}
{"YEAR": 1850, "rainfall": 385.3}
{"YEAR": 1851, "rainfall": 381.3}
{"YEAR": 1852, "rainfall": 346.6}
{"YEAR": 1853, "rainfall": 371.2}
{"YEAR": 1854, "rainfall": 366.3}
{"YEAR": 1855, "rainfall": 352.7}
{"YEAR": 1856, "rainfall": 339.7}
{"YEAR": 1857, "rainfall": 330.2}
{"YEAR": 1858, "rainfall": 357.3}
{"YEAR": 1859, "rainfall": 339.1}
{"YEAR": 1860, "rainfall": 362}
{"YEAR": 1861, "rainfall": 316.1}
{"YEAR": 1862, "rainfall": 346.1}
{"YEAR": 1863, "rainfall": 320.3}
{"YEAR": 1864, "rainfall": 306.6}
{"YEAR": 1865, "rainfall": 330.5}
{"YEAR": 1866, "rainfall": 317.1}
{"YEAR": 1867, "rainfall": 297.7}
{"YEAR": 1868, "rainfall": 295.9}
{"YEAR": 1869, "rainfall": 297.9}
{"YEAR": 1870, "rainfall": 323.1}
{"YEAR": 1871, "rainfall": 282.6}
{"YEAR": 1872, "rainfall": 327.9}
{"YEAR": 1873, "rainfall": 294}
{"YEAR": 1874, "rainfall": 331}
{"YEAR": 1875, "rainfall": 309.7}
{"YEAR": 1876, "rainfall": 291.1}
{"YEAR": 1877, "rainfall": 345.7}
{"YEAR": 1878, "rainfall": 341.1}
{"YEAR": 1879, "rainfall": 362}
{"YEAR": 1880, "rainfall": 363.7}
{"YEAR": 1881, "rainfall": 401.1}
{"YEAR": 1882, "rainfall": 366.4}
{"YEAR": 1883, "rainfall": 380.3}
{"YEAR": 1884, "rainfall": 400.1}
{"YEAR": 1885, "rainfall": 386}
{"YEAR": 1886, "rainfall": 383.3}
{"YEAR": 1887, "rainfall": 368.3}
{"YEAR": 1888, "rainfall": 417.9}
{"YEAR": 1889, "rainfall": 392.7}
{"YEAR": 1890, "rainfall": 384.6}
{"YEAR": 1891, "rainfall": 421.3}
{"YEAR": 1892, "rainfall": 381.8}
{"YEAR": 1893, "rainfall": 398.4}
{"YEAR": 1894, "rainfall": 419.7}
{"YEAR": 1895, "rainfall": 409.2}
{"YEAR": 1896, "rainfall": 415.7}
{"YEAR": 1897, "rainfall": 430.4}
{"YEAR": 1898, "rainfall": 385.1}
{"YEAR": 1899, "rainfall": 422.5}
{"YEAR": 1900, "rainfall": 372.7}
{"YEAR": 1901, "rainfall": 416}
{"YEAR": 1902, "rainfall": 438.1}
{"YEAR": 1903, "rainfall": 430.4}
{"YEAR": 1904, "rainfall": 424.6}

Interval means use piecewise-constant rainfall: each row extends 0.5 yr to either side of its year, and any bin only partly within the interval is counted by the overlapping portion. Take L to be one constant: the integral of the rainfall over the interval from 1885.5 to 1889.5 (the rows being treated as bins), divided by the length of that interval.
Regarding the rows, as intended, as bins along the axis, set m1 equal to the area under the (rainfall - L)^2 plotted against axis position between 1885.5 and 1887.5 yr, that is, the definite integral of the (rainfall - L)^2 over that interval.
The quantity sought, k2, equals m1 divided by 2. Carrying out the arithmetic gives 274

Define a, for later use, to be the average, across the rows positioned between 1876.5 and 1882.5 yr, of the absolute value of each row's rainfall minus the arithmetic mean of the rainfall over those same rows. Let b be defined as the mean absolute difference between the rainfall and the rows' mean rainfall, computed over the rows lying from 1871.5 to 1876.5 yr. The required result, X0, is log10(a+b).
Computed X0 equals 1.46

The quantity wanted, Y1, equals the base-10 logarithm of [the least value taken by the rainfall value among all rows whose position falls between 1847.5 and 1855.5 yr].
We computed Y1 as 2.54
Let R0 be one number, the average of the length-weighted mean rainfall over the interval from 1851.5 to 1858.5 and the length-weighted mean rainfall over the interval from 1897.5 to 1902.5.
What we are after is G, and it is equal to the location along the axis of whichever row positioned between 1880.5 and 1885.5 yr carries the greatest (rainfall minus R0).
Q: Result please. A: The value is 1881 yr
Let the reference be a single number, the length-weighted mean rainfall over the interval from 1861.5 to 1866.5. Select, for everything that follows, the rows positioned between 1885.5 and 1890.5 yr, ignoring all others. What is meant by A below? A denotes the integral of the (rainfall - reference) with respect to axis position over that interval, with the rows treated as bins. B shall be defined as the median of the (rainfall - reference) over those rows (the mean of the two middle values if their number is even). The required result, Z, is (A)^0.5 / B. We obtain 0.30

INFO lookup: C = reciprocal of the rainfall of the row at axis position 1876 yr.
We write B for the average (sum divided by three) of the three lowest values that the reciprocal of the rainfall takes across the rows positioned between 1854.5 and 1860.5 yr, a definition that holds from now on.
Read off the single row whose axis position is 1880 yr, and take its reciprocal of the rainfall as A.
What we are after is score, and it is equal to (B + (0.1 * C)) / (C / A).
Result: 0.0025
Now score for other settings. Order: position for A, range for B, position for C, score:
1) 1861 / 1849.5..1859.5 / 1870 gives 0.0030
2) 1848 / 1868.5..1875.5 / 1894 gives 0.0039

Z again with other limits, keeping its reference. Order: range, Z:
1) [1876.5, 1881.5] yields 0.37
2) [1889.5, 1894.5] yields 0.26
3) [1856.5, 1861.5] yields 0.61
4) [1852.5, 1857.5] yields 0.41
